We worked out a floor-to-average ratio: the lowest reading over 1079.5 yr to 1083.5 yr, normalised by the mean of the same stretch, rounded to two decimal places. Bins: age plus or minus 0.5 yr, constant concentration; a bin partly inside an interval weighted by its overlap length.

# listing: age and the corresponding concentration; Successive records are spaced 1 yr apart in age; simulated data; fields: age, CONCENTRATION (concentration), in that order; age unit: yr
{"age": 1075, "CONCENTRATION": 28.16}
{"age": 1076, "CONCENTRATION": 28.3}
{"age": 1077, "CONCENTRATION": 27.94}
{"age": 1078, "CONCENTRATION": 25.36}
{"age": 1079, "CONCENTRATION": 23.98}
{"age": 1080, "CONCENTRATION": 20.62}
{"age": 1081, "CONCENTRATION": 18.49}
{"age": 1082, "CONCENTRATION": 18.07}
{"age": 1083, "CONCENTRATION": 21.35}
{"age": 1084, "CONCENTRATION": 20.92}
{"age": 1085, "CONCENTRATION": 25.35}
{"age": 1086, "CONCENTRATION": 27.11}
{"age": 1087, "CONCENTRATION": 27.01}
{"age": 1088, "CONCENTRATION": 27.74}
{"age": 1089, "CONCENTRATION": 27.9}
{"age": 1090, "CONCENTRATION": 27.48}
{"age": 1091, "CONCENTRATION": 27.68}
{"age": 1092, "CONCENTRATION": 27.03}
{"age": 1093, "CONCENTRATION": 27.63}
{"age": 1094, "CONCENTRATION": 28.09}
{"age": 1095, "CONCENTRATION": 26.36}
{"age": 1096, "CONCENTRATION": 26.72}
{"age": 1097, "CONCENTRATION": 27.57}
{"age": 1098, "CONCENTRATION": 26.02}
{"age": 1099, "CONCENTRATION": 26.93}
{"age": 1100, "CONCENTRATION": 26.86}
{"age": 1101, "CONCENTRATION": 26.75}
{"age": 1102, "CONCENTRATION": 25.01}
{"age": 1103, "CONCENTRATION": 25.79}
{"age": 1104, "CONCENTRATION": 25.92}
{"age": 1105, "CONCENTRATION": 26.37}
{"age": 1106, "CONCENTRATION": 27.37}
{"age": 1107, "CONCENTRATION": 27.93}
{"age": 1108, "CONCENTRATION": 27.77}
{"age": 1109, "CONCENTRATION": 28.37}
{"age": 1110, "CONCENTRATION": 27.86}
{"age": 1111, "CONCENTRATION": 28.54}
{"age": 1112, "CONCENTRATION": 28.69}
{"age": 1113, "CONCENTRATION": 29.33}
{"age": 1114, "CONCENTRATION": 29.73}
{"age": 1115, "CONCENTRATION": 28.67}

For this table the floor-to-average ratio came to 0.92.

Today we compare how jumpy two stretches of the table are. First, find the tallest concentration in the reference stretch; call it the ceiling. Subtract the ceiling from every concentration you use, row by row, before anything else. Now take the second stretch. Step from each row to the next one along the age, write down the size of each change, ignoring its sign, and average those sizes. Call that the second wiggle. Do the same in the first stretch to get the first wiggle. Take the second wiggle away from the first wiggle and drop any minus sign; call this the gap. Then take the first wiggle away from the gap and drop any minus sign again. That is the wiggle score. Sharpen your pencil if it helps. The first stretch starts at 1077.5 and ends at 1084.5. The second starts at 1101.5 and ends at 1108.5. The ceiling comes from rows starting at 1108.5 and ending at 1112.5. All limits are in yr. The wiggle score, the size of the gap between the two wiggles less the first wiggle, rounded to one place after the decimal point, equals 0.5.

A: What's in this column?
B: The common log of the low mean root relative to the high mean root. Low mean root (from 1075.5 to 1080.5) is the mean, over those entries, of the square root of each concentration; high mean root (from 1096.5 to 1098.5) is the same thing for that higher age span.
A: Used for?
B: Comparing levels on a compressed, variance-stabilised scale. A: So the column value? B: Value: -0.014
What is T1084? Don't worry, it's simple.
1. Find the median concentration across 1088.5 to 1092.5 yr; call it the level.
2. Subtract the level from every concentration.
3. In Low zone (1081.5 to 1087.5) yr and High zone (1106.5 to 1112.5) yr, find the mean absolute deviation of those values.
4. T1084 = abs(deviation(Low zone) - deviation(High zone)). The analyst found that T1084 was 2.8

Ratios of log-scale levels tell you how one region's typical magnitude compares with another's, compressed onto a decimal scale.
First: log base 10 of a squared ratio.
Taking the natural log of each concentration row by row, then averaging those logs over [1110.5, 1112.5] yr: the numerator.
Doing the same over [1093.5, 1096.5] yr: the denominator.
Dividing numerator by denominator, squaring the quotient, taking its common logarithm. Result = 0.015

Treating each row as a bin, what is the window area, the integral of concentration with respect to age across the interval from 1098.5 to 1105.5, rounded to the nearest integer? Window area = 184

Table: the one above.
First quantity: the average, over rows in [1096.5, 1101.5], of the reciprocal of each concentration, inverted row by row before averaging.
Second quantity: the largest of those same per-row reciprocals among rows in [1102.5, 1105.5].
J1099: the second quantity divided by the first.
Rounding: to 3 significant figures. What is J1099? 1.04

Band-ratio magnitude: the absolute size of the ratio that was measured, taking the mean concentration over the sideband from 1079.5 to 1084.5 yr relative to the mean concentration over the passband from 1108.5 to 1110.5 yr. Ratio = 0.71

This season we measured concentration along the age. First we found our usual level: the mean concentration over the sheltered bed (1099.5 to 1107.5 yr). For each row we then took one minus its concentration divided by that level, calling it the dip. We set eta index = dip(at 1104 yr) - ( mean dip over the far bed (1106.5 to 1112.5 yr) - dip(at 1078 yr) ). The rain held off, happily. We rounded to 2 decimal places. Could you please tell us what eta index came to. 0.13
